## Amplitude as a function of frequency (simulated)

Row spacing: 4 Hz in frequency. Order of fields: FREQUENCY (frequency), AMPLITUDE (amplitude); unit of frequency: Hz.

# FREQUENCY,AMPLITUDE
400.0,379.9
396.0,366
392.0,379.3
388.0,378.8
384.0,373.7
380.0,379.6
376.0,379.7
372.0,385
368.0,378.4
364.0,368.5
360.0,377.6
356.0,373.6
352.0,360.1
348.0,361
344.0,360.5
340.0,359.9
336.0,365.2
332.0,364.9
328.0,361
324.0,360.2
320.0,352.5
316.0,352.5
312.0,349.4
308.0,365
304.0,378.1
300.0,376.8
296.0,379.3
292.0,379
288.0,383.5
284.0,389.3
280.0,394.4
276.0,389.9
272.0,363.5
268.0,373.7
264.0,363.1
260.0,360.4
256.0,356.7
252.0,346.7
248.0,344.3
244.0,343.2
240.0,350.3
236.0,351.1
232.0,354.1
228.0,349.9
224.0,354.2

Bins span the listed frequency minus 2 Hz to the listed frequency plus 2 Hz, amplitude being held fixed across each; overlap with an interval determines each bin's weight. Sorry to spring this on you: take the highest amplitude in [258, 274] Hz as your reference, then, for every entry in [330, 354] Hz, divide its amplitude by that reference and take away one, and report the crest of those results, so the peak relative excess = -0.023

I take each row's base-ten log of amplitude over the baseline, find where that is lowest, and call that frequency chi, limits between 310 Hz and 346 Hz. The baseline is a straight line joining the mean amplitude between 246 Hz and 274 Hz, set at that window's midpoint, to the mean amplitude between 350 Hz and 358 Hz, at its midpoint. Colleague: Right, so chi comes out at 312.0 Hz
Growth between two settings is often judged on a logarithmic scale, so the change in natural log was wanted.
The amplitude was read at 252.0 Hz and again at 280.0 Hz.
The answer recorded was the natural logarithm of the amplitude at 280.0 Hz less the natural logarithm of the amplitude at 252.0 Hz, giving 0.13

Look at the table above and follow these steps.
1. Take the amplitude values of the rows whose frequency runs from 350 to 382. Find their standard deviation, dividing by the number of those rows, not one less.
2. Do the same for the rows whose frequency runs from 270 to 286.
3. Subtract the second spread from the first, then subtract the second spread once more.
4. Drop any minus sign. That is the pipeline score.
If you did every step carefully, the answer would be 17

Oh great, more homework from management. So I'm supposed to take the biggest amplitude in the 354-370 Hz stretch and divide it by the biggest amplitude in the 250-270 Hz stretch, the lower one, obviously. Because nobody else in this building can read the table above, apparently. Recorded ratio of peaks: 1.01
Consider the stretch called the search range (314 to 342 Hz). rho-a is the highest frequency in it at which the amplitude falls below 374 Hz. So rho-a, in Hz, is 340.0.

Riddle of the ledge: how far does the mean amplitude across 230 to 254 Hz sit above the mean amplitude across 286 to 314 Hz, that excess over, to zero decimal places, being -25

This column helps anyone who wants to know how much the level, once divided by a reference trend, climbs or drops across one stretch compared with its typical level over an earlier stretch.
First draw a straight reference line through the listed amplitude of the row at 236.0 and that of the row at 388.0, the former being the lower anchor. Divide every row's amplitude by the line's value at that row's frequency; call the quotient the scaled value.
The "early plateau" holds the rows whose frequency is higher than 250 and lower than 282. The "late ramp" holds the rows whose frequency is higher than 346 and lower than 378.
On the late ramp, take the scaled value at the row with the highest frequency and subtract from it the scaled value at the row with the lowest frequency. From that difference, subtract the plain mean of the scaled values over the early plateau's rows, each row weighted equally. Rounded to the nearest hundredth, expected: -1.00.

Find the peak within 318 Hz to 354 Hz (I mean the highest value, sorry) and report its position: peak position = 336.0 Hz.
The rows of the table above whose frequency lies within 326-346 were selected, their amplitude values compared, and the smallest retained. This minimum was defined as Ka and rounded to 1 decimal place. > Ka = 359.9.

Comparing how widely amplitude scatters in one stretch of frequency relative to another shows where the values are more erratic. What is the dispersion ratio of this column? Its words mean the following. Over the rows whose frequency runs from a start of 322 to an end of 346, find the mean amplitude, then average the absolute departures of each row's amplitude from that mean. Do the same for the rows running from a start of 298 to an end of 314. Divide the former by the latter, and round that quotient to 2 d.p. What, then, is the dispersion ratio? 0.20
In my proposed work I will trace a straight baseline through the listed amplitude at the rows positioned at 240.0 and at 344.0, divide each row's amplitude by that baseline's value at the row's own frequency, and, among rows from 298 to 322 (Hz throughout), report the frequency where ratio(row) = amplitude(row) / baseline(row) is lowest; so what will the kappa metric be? 312.0 Hz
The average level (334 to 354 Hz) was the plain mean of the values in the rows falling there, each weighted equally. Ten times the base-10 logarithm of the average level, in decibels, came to 25.6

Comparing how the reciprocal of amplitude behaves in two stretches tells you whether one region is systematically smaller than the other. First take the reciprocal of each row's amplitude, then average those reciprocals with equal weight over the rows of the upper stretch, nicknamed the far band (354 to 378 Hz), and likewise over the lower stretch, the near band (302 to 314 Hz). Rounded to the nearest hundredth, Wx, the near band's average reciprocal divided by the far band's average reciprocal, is 1.04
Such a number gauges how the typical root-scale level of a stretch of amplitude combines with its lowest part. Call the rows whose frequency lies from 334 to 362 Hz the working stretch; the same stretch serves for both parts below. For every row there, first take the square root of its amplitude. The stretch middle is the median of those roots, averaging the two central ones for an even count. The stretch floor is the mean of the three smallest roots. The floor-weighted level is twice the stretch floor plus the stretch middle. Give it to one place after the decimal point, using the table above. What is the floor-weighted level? 57.0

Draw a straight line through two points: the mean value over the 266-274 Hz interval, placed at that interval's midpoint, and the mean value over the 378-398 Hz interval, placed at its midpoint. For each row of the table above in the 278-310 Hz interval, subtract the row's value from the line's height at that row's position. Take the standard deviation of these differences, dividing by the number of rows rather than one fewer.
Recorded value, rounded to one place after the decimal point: 8.7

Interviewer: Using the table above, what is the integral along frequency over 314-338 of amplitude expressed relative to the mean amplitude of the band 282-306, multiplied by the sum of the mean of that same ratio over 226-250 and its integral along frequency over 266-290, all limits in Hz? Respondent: 566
